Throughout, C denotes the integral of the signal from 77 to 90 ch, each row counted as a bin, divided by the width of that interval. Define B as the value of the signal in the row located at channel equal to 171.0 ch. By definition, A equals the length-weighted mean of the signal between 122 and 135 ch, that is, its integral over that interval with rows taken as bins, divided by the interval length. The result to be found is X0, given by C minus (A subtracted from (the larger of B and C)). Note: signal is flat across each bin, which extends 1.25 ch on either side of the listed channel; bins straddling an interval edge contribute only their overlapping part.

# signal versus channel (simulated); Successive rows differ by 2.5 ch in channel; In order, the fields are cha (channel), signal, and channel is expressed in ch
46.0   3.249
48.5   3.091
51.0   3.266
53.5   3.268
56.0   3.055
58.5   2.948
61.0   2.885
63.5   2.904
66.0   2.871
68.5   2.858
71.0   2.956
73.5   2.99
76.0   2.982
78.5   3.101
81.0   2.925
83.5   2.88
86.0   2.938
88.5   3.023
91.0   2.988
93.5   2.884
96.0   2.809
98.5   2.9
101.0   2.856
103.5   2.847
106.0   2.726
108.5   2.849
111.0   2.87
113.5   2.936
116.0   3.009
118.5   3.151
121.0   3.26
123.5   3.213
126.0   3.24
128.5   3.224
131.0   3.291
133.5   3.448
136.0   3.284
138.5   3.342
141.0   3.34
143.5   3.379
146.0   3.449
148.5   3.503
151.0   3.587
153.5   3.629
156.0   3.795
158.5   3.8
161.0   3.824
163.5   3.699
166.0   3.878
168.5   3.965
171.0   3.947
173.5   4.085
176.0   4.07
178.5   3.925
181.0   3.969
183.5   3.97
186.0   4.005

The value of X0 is 2.3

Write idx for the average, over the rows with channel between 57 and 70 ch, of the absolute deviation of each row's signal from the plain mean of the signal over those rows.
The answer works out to 0.026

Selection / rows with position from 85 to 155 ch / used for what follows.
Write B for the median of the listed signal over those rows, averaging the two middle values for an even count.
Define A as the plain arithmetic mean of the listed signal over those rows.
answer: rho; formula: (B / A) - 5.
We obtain -3.987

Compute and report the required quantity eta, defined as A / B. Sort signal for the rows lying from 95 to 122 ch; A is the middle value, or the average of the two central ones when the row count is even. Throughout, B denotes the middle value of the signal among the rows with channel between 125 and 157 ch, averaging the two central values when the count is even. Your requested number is 0.8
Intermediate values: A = 2.9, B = 3.38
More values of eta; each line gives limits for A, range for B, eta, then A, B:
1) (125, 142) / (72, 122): 1.1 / 3.3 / 2.93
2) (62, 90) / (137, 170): 0.8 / 2.9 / 3.63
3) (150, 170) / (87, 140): 1.3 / 3.8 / 3.01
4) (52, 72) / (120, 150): 0.9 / 2.9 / 3.32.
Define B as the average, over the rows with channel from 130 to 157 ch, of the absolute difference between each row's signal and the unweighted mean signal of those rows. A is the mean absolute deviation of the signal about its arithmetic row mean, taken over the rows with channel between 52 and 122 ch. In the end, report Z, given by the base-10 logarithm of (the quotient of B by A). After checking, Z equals 0.12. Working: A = 0.09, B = 0.123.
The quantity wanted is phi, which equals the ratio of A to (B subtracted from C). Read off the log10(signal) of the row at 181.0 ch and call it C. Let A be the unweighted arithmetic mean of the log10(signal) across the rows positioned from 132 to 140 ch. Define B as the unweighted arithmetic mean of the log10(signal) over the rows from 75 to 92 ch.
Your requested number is 4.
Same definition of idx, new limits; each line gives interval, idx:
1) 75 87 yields 0.061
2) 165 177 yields 0.071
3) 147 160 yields 0.108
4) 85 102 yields 0.059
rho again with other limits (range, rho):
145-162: -4.007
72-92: -3.998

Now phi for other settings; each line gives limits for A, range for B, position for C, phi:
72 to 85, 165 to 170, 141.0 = -7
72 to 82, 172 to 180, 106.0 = -3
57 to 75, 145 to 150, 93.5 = -6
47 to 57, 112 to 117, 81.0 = -72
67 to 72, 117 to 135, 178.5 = 6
